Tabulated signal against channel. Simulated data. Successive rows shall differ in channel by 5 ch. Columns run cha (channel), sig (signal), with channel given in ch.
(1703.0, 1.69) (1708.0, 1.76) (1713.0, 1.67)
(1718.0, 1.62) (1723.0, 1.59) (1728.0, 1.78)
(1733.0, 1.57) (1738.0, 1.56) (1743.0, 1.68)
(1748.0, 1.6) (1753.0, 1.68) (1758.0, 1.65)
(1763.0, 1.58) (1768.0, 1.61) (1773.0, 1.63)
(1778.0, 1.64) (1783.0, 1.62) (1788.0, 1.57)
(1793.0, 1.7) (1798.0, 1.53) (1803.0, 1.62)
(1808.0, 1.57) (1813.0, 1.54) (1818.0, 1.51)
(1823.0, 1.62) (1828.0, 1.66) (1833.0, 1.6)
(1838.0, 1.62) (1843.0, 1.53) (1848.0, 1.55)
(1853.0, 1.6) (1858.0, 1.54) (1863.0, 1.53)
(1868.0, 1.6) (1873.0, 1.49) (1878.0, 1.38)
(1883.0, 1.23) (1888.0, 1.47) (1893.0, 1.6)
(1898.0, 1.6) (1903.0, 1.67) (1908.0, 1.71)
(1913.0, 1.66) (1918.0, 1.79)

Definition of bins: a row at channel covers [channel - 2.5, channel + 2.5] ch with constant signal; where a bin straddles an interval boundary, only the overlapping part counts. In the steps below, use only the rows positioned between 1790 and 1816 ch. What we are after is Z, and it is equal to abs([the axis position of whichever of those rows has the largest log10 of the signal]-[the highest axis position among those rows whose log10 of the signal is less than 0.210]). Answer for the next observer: 20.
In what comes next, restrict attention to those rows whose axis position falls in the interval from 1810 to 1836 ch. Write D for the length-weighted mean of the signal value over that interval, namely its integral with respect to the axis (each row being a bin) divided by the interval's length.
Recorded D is 1.59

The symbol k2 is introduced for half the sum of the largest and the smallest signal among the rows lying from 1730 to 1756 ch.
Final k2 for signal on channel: 1.62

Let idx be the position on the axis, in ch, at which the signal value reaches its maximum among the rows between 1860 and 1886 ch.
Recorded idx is 1868.0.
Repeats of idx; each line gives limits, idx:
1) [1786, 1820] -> 1793.0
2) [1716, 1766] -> 1728.0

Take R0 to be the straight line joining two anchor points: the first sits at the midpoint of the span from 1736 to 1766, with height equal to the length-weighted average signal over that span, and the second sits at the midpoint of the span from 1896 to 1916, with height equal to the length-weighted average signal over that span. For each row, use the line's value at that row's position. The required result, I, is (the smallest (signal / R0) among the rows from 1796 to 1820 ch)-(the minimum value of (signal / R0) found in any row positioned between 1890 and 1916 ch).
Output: -0.04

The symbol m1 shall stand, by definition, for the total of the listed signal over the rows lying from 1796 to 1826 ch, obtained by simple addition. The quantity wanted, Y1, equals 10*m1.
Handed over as 94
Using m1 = 9.39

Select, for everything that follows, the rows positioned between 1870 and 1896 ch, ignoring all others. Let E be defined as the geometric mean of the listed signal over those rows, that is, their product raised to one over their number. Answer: 1.43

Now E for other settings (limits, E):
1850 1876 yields 1.55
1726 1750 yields 1.64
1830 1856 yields 1.58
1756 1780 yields 1.62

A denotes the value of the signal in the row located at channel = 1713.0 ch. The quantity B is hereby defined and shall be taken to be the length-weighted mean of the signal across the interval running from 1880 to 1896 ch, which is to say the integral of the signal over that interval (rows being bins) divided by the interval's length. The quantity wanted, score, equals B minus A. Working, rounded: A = 1.67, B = 1.44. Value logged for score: -0.23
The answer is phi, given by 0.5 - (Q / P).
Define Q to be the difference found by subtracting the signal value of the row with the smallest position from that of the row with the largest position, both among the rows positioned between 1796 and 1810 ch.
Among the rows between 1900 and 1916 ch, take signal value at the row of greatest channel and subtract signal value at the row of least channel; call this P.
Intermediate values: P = 0.0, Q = 0.04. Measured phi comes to 4.5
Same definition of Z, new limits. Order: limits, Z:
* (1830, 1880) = 40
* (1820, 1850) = 20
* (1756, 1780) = 10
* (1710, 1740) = 10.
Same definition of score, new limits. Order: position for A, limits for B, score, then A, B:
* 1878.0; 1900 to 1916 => 0.30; 1.38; 1.68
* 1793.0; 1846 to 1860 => -0.14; 1.7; 1.56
